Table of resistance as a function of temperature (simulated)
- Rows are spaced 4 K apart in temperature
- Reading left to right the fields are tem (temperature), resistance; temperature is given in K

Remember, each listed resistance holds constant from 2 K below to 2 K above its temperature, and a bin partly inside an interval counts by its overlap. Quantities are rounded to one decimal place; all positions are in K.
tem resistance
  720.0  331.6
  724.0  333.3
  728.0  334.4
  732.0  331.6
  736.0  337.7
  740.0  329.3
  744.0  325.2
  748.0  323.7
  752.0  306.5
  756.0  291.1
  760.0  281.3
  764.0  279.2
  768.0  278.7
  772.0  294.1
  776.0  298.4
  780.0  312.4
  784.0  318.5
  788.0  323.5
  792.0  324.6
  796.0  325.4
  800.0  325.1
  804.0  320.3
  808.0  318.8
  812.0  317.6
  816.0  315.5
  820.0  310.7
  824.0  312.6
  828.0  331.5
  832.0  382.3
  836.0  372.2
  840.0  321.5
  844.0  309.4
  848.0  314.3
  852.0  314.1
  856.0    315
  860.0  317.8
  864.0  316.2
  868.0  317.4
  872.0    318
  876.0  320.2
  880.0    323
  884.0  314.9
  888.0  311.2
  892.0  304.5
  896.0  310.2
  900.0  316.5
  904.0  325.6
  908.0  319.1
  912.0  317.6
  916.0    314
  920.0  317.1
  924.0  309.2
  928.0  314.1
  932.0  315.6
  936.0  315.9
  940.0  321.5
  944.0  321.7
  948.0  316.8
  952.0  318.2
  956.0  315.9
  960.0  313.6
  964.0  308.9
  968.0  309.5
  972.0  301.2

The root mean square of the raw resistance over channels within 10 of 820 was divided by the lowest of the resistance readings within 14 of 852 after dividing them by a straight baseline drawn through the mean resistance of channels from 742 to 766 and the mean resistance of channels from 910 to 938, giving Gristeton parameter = 316.6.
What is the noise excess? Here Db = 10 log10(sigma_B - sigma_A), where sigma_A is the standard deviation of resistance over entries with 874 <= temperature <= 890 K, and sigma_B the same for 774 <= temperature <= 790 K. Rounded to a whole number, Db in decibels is 7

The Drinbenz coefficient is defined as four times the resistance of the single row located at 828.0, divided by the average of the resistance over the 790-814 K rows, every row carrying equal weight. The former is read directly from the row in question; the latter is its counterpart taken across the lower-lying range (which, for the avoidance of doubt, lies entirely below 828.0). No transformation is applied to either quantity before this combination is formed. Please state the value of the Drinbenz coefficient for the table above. 4.12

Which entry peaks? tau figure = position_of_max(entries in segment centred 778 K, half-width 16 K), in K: 792.0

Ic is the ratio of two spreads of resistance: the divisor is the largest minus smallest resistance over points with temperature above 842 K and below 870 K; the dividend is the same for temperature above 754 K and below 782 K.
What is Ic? 4.0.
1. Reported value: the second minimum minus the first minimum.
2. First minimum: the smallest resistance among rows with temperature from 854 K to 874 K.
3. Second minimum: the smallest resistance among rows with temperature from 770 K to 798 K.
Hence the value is -21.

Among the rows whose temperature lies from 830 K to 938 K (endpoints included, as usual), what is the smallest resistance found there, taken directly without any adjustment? 304.5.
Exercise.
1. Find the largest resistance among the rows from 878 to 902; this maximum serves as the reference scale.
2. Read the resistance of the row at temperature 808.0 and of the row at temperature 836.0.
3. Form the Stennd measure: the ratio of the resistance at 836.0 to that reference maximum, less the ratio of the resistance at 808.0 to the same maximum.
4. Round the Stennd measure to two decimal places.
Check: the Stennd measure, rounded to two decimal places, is 0.17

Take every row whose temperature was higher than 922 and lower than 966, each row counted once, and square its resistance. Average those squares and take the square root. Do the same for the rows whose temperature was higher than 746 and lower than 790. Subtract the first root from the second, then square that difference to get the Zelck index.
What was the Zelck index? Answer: 210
